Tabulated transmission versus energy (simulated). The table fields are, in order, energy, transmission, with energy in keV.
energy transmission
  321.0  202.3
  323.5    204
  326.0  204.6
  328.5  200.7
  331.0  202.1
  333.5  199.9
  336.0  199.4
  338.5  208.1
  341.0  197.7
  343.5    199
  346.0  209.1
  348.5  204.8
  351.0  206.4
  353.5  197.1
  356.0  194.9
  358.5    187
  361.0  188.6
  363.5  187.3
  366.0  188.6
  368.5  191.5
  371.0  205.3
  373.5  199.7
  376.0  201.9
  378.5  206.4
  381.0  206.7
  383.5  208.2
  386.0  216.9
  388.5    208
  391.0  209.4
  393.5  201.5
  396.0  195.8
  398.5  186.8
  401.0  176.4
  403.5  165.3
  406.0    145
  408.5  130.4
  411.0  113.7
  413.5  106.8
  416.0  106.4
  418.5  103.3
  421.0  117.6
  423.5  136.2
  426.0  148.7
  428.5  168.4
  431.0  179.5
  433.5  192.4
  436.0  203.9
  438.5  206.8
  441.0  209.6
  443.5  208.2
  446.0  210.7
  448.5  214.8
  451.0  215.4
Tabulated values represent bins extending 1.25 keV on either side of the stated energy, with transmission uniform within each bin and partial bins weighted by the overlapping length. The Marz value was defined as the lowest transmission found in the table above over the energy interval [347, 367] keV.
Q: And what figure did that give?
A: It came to 187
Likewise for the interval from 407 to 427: 103.3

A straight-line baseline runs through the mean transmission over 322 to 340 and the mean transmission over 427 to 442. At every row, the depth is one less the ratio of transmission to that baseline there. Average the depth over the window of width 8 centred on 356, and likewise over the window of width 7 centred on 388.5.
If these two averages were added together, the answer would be 0.0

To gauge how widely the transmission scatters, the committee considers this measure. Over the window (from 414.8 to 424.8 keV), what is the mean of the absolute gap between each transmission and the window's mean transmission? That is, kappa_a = 11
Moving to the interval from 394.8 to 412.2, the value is 25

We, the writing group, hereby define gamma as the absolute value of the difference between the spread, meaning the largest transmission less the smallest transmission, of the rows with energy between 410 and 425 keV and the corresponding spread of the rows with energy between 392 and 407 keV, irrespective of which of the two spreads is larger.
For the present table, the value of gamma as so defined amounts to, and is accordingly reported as 24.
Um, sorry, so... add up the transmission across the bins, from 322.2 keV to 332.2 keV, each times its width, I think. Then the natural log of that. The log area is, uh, 7.6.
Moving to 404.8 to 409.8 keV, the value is 6.5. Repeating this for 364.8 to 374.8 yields 7.6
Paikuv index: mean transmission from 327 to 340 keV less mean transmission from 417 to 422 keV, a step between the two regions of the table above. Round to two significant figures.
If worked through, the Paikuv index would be 92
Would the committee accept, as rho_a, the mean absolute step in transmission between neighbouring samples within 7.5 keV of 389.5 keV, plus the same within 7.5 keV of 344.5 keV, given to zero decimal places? 12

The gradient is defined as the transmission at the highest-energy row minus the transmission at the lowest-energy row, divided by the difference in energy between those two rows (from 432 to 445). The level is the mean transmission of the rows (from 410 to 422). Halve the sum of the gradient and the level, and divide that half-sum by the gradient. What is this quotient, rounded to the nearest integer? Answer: 35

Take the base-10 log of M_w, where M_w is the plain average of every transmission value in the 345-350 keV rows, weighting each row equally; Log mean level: 2.316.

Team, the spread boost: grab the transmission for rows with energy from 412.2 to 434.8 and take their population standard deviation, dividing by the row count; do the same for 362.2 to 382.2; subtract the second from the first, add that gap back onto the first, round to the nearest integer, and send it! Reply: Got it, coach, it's 57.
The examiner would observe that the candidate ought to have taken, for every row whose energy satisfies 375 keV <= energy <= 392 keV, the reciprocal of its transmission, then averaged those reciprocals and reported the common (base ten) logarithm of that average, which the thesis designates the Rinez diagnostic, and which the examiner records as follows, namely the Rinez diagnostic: -2.32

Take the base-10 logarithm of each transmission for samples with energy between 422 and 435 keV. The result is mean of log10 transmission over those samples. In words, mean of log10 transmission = 2.21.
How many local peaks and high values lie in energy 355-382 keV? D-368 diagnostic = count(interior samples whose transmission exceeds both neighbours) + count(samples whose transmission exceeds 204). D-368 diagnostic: 5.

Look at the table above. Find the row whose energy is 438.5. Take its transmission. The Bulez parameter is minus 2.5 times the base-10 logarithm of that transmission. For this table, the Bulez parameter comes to -5.79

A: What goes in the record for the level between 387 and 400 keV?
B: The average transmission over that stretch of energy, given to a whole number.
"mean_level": 200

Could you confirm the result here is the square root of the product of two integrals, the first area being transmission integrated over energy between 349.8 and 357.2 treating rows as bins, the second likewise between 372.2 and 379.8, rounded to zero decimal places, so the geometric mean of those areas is 1508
